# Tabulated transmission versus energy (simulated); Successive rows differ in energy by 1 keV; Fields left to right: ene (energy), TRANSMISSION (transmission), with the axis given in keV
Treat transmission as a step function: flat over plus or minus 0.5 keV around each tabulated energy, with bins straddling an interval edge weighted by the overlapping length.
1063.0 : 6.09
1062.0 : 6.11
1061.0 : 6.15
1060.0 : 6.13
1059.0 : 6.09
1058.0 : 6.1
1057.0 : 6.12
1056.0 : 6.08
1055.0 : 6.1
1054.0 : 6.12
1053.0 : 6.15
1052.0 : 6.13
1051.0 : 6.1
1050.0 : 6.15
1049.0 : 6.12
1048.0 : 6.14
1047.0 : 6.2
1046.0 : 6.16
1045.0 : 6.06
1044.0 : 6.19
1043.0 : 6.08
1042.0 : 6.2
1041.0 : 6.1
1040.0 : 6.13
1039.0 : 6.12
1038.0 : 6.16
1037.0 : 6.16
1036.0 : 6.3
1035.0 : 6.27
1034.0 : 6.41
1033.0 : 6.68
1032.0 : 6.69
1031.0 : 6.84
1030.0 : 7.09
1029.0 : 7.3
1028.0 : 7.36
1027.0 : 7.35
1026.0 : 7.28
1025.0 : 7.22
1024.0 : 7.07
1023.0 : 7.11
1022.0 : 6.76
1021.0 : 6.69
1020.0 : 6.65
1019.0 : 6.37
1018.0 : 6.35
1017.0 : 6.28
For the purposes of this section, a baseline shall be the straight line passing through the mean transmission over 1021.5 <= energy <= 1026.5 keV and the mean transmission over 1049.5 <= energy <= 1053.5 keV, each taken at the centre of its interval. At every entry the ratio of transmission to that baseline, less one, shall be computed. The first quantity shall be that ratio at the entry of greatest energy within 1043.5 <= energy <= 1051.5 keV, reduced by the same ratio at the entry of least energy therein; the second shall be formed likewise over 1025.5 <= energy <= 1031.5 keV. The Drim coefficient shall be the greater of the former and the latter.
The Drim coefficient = 0.024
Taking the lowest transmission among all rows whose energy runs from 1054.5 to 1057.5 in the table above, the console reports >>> 6.08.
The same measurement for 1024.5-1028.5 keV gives 7.22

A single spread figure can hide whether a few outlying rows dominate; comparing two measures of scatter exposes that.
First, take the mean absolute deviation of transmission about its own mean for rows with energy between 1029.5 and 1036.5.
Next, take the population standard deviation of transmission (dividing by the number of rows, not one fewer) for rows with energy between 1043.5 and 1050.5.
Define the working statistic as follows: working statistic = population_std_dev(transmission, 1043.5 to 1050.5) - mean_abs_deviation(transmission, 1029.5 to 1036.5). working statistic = -0.20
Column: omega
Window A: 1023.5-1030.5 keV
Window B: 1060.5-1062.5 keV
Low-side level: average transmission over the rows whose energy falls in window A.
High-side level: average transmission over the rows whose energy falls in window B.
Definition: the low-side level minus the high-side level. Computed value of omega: 1.1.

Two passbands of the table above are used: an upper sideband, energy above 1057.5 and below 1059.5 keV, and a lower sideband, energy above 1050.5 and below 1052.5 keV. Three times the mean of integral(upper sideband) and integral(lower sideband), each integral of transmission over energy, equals 36.6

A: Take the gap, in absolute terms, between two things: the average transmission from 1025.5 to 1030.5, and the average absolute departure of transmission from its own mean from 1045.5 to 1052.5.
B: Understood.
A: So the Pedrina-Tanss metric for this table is 7.25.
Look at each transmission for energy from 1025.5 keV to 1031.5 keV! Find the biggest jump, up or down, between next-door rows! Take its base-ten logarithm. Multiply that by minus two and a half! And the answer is 1.51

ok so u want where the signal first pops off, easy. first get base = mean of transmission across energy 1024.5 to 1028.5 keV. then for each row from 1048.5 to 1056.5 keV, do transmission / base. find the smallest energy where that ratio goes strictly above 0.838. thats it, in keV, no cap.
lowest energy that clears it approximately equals 1049.0 keV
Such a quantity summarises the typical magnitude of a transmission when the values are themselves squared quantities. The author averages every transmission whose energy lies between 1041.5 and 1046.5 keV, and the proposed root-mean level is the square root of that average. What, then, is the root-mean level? 2.477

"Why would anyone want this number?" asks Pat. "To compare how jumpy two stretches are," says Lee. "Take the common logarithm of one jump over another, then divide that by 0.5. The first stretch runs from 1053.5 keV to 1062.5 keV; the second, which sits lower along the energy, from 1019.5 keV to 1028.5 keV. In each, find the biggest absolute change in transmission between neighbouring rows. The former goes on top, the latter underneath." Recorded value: -1.9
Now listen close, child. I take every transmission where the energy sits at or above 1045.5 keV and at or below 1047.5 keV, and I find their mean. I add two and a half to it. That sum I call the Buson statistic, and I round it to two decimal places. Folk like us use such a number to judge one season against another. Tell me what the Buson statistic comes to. 8.68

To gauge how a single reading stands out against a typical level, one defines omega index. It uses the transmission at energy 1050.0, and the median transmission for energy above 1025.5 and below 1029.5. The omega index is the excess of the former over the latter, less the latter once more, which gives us -8.5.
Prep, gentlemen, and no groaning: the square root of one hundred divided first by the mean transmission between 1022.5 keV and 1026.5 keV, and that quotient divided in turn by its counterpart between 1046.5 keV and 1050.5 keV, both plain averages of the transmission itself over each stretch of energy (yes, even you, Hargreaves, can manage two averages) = 1.51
